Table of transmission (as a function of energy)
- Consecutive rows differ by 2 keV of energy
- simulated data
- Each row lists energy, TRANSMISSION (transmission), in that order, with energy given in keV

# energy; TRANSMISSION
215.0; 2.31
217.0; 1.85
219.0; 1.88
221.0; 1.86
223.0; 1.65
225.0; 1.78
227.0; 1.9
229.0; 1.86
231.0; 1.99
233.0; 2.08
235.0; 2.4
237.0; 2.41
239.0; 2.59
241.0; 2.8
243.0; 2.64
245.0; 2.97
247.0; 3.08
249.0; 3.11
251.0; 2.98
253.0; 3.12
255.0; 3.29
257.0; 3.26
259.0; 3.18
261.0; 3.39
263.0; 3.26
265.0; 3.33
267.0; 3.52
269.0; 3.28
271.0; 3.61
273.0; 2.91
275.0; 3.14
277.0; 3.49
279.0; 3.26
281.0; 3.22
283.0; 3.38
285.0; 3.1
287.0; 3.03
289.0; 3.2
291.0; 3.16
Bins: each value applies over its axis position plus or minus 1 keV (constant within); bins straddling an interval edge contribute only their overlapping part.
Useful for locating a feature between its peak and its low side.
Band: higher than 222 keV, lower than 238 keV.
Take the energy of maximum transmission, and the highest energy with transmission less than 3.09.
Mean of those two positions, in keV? 237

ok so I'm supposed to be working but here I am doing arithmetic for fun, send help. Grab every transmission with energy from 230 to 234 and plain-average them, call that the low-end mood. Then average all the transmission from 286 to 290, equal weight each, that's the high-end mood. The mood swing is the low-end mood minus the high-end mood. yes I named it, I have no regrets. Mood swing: -1.08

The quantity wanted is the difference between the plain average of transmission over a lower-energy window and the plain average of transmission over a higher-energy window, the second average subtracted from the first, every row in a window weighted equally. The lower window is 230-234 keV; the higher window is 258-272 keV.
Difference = -1.3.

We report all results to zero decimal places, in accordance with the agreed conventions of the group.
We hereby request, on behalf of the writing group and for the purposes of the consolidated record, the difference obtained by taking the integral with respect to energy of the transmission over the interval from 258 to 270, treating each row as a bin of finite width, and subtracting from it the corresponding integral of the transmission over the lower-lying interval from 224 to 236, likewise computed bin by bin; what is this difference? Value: 16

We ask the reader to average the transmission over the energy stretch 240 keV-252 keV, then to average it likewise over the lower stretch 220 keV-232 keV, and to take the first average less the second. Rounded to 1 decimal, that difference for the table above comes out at 1.1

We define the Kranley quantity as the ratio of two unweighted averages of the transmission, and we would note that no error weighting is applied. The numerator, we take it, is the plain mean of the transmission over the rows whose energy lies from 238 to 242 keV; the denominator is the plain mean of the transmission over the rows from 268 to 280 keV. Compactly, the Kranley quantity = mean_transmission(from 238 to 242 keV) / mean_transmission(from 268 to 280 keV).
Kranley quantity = 0.82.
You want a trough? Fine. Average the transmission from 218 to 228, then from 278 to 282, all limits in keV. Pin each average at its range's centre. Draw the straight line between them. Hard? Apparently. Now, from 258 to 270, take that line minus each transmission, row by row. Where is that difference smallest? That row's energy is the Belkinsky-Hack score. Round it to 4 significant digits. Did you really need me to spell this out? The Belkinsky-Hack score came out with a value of 261.0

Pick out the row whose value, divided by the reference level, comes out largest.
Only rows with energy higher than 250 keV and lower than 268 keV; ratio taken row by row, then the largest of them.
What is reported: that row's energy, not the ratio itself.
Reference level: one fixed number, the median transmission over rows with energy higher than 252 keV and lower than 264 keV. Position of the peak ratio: 267.0 keV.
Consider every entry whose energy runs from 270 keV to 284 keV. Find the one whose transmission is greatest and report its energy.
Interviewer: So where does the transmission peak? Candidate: 271.0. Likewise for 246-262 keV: 261.0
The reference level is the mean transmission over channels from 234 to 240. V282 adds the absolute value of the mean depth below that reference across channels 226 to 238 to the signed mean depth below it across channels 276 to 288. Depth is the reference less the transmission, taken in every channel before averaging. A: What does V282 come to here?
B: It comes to -0.42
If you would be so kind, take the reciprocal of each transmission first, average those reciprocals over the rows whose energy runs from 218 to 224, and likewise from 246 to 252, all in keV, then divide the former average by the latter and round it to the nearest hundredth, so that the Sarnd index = 1.71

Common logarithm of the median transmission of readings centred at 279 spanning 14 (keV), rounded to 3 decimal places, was 0.508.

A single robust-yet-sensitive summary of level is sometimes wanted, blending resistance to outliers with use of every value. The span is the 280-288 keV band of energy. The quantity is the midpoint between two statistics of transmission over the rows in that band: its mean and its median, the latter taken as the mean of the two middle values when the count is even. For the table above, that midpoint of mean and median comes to 3.17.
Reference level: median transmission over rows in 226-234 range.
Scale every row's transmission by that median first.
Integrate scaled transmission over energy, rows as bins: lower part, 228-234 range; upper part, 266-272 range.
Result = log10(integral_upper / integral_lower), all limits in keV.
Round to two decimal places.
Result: 0.24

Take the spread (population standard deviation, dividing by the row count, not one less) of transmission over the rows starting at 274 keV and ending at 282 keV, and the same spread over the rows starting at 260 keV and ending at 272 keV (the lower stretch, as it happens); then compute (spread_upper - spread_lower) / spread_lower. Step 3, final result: 0.0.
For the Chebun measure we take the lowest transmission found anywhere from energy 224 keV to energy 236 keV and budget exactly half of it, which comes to 0.89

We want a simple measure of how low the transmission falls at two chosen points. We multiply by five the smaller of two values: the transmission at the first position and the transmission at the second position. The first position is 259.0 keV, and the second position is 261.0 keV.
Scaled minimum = 15.9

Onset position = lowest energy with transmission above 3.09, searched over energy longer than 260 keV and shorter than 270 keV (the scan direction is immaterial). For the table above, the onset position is 261.0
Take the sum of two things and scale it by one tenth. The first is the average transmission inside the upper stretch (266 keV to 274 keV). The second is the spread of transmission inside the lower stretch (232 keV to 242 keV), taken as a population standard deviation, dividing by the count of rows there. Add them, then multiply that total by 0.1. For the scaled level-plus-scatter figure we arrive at 0.357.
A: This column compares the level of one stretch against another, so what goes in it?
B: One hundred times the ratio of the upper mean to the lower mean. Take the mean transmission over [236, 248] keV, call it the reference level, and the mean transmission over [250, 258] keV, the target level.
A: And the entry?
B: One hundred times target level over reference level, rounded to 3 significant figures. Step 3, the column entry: 115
